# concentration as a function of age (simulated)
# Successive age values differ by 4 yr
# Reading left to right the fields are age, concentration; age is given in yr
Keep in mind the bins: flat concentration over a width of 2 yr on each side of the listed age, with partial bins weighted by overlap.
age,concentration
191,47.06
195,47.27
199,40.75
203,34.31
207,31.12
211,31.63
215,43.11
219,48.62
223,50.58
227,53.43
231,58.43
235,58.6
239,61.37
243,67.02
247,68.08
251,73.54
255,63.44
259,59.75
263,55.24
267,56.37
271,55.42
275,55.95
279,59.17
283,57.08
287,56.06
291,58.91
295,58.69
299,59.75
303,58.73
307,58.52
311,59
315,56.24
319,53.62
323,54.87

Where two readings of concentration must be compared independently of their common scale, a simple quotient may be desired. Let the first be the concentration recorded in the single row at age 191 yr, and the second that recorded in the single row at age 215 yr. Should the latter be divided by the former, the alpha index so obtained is 0.92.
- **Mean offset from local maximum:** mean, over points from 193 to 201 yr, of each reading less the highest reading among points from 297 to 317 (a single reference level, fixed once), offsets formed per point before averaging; -16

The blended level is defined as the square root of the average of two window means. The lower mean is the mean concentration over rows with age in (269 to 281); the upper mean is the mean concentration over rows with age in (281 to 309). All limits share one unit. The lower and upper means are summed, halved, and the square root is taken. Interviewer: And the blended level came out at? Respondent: 7.6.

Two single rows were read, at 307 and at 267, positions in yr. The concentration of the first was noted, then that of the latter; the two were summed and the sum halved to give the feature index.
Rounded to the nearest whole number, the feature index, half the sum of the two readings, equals 57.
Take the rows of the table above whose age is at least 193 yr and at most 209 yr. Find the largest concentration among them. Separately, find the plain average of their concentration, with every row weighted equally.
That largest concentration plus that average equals 86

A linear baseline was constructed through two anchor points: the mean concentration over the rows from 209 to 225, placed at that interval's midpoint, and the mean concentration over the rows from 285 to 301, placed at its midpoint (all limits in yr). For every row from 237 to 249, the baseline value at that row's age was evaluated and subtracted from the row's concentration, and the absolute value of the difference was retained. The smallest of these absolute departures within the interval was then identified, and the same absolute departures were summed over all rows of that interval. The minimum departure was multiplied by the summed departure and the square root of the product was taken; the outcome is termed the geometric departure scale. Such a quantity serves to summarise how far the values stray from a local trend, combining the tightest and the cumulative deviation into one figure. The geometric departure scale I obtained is 26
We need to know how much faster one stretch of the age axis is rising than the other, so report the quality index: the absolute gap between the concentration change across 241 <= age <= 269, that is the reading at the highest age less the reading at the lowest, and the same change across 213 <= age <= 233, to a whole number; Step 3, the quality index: 26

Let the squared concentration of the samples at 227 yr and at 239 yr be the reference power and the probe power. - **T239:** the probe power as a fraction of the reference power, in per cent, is 132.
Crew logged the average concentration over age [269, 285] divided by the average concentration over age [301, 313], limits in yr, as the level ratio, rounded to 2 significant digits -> 0.97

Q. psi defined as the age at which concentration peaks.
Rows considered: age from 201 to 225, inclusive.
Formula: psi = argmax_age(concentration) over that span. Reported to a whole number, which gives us 223 yr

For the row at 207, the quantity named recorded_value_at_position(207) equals 31.12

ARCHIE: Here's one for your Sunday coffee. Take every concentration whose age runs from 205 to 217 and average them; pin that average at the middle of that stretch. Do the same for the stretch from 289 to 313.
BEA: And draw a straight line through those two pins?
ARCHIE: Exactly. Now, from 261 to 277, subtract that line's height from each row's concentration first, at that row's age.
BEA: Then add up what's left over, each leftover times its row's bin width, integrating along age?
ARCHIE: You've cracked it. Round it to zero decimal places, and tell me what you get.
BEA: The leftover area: 84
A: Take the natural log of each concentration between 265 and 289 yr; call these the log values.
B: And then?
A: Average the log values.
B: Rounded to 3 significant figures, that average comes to 4.04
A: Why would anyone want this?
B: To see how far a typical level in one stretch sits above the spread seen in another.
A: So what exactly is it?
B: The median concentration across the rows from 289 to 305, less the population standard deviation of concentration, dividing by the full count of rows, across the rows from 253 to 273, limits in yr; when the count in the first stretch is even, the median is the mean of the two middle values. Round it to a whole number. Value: 56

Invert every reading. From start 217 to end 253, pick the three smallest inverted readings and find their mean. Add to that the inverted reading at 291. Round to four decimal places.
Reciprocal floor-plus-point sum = 0.0314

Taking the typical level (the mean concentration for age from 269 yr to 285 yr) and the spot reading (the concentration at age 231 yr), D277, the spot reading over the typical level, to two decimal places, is 1.03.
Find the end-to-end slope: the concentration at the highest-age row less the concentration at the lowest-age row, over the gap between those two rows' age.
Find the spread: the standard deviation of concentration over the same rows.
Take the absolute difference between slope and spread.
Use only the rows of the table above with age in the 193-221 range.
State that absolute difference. 7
